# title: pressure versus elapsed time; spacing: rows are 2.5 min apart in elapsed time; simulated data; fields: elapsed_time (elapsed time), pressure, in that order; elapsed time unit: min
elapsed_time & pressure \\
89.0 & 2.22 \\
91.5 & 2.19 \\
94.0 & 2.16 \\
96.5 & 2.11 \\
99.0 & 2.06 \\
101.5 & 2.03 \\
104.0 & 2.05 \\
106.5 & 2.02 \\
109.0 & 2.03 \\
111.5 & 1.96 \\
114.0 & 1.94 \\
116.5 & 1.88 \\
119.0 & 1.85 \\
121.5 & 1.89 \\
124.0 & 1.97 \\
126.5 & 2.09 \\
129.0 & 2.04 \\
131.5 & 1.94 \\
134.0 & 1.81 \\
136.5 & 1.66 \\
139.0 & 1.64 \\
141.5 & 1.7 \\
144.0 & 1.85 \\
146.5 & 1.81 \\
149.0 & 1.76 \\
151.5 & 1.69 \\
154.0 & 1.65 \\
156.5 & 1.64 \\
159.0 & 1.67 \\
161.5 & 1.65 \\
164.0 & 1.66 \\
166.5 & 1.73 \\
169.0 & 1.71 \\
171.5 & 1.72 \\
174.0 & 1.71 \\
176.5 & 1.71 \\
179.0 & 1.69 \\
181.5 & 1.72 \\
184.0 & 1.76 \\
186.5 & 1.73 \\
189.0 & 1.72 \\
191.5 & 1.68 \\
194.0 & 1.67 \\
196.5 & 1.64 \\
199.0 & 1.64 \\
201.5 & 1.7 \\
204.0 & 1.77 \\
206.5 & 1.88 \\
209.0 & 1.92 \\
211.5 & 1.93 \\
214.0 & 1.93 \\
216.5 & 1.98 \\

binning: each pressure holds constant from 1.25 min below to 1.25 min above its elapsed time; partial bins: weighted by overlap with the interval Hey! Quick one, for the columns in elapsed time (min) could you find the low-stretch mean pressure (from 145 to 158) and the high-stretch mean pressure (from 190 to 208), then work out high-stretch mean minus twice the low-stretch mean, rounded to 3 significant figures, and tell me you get -1.71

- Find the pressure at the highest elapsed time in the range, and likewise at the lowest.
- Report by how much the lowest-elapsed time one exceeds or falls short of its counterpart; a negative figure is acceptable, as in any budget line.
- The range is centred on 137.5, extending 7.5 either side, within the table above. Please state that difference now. 0.09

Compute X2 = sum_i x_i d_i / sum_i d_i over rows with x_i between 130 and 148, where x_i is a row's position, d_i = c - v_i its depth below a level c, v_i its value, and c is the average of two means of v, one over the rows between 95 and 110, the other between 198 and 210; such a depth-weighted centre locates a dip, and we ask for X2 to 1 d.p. 139.7 min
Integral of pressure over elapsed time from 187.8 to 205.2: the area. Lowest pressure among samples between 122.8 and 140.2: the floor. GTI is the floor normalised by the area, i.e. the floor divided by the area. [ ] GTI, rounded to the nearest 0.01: 0.06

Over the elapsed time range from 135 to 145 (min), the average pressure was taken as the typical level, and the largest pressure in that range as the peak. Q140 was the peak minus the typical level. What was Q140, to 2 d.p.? 0.14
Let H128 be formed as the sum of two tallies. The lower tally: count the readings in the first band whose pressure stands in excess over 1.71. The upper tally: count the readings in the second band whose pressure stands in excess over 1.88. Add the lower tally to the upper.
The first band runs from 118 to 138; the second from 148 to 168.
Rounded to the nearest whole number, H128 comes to 7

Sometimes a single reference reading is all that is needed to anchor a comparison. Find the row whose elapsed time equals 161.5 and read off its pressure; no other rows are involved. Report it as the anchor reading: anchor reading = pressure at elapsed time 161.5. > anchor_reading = 1.65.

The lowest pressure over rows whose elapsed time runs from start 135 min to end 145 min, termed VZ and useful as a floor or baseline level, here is 1.64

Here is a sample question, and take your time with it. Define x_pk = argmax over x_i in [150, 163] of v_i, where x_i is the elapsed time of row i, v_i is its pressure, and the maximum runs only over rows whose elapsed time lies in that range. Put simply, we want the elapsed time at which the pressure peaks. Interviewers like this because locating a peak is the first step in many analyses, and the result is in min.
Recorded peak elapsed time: 151.5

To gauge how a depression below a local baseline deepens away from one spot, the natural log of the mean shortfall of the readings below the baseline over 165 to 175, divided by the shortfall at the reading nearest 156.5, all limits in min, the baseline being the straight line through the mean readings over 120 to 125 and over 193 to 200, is -1.6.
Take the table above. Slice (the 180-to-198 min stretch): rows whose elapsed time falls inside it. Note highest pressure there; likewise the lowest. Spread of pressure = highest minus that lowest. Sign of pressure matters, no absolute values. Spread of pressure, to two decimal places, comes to 0.12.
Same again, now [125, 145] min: 0.45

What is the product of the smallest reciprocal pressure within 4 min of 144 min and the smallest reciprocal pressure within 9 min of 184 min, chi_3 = 0.31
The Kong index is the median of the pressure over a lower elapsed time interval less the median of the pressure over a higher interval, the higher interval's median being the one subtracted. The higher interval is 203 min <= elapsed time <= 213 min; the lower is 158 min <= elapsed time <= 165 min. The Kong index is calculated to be -0.24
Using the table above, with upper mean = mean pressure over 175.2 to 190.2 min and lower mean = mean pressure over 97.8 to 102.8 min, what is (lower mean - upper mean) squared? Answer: 0.105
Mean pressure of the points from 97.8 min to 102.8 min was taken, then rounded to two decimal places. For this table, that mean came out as 2.04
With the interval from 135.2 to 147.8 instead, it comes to 1.73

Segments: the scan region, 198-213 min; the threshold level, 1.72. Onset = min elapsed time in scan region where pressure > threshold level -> 204.0 min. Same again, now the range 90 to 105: 91.5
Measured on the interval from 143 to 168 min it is 144.0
